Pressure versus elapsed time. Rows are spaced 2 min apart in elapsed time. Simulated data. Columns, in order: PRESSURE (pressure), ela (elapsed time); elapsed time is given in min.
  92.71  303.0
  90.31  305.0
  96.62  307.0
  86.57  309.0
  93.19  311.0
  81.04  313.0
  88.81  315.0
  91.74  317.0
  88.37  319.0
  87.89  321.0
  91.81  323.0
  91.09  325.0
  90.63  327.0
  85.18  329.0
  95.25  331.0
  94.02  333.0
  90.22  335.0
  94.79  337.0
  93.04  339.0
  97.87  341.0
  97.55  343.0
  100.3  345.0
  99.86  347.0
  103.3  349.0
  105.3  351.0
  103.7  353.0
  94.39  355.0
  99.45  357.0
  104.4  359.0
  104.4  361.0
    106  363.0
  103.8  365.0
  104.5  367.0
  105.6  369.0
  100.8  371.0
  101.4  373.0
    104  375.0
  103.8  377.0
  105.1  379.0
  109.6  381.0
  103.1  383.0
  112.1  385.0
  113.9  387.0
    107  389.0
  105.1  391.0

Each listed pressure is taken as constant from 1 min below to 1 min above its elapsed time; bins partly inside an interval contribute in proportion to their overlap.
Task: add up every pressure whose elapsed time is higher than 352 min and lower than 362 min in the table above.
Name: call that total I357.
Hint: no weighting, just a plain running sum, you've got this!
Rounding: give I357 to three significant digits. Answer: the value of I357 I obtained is 506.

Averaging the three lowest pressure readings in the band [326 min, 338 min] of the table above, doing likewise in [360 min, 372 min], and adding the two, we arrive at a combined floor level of 192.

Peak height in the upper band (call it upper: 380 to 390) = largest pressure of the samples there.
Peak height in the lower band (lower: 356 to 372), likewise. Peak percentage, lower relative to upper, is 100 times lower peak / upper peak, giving 93.1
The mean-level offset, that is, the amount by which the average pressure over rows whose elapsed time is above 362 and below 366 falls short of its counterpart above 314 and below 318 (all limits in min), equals -15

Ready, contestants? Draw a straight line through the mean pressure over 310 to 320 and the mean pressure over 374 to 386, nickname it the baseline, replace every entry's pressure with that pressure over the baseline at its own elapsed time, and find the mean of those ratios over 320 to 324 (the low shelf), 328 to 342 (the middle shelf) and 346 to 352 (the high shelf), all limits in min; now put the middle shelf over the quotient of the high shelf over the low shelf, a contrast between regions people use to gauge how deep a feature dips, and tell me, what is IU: 0.93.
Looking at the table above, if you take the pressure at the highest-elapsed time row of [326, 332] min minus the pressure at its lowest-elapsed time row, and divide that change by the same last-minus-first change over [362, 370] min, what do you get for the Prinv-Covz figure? -12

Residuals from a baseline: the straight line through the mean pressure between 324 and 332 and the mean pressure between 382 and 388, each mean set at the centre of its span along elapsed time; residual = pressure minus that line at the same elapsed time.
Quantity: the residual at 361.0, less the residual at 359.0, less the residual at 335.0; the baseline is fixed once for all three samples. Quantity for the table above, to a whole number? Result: 2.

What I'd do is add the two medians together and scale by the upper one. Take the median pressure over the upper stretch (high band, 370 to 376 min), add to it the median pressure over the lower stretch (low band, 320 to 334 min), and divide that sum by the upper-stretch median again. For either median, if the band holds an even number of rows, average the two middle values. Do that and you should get 1.90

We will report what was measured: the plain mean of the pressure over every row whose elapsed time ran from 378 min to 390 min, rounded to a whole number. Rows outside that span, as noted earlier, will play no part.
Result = 108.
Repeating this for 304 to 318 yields 90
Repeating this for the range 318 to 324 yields 89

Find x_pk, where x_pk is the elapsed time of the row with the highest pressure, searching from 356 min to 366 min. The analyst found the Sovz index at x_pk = 363.0 min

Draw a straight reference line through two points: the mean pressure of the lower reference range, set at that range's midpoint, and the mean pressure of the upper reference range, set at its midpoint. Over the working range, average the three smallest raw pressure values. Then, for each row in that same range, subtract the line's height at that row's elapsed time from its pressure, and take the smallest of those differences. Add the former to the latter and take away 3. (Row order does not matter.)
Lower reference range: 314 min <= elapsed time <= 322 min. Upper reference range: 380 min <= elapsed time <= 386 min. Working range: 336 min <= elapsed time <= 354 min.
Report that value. 90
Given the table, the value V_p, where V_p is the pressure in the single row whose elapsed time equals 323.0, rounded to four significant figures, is 91.81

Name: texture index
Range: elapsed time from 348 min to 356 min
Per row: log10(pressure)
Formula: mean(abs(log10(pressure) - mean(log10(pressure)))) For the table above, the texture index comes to 0.0159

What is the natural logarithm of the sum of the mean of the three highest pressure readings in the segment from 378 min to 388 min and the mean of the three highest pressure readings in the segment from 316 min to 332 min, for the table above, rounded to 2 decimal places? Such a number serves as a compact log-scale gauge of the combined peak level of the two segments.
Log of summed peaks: 5.32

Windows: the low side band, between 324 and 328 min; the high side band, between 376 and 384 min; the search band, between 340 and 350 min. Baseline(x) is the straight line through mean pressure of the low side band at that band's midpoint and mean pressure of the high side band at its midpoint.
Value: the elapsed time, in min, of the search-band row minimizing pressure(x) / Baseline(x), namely 343.0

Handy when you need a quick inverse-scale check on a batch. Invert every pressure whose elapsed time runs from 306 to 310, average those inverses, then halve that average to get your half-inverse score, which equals 0.0055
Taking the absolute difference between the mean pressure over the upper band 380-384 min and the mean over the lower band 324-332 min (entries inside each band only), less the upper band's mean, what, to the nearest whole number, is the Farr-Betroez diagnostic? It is -91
